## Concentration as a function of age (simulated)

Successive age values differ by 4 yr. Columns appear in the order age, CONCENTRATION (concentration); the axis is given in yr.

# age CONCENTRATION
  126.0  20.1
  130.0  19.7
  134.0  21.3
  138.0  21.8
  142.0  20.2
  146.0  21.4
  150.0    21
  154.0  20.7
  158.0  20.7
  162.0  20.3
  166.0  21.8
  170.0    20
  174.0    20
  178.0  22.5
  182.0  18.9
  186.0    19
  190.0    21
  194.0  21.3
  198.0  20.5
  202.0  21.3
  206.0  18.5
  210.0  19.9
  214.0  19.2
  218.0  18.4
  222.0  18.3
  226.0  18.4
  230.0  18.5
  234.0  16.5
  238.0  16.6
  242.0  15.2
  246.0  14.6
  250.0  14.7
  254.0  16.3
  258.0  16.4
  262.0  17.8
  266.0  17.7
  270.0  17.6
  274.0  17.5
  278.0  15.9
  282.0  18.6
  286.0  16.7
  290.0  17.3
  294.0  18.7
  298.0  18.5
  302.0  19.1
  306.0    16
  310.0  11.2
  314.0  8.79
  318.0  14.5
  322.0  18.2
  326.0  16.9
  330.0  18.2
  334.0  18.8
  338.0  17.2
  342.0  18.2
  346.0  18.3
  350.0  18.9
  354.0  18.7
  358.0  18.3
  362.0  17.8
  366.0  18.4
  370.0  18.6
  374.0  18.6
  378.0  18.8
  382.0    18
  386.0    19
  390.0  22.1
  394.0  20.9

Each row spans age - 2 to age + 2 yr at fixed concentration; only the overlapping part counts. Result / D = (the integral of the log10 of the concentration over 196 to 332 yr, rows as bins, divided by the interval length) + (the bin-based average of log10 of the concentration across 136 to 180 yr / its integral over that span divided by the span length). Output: 2.55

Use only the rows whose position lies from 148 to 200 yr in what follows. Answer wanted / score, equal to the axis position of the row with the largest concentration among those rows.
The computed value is 178.0 yr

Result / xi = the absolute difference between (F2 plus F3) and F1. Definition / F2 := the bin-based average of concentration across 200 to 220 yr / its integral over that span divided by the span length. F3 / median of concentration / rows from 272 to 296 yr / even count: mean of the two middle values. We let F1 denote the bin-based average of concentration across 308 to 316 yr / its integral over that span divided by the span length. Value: 27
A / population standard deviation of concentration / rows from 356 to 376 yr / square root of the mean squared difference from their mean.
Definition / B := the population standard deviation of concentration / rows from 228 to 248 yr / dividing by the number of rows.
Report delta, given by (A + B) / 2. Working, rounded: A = 0.29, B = 1.3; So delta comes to 0.82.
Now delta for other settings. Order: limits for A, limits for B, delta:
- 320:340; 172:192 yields 1.02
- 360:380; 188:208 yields 0.70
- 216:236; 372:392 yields 1.10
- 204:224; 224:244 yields 0.93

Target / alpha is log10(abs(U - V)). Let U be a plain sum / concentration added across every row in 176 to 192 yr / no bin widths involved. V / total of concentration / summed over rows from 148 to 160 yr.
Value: 1.3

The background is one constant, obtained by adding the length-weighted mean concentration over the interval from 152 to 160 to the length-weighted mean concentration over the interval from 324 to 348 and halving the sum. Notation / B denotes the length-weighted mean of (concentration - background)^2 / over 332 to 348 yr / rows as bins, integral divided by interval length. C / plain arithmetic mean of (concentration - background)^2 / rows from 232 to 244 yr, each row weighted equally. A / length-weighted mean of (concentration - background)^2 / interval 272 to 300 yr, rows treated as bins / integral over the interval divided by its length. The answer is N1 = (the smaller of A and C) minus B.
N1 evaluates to 2.2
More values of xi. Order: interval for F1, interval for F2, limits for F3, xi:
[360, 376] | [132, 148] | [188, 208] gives 24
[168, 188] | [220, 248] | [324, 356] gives 15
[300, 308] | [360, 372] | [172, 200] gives 21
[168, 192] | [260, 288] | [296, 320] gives 12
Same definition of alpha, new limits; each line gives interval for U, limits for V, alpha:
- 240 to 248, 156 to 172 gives 1.7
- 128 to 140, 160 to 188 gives 1.9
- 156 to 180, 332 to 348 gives 1.7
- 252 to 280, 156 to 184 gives 1.4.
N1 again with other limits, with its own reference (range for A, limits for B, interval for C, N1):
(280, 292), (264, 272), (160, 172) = -0.2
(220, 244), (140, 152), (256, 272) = 1.4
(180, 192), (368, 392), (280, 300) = -0.8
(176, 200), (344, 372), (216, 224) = 0.0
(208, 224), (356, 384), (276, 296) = -0.5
